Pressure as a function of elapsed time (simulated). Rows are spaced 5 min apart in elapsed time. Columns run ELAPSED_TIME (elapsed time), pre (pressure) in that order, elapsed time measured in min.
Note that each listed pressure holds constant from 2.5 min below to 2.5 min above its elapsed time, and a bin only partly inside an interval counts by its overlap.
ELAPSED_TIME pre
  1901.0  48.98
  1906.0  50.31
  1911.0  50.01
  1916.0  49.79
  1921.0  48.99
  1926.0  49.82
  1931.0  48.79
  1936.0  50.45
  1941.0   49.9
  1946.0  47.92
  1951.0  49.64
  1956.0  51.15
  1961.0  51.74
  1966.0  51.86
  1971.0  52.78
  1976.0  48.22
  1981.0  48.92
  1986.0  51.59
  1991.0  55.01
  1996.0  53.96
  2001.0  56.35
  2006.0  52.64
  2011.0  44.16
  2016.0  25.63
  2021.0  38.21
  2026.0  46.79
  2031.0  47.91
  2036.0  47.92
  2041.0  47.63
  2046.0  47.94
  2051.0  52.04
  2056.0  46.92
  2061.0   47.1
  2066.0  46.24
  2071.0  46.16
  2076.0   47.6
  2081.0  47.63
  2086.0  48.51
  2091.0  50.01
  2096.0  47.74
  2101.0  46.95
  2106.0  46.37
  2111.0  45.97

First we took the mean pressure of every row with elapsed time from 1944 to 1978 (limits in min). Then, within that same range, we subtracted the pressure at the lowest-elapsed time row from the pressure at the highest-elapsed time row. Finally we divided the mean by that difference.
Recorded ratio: 168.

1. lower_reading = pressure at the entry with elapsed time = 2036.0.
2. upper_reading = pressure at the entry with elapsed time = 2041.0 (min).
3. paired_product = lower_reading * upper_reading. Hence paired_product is 2282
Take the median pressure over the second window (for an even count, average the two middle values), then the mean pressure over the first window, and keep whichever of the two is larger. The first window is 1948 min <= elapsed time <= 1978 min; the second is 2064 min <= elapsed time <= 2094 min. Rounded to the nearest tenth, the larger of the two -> 50.9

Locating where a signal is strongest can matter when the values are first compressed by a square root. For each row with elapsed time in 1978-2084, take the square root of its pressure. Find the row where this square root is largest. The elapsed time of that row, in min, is 2001.0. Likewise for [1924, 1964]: 1961.0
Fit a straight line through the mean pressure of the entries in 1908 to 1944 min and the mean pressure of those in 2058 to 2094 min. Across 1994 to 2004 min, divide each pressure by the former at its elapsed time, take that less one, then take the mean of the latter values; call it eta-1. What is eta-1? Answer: 0.13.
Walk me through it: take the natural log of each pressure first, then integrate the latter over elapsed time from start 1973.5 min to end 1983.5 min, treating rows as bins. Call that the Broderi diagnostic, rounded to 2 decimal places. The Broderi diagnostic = 38.83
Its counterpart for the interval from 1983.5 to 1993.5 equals 39.75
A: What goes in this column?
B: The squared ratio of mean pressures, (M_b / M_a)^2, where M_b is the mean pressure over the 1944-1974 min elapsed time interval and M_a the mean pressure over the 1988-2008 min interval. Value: 0.9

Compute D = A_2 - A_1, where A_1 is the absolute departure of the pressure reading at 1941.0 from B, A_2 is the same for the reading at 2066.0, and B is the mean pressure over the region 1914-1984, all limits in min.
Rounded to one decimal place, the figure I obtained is 3.7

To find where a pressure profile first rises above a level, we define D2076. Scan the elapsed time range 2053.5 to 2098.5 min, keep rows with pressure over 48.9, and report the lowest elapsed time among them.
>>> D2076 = 2091.0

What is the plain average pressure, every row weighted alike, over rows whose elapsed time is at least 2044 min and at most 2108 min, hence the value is 47.8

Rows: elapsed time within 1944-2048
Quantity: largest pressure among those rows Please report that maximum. 56.35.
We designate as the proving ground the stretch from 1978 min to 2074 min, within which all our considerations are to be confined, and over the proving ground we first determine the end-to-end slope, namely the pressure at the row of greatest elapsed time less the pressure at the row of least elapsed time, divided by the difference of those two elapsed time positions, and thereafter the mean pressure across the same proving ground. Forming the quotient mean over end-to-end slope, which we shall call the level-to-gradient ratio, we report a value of -1550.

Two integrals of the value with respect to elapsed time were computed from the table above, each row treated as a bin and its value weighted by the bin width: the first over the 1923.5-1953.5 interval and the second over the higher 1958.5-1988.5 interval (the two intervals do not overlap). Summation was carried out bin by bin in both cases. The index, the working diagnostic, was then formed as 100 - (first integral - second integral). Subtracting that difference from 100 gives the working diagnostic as 143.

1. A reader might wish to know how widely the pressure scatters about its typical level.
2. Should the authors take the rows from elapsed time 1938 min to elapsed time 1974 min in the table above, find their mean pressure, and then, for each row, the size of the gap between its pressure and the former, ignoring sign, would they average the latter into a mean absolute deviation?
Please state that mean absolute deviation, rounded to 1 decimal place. 1.3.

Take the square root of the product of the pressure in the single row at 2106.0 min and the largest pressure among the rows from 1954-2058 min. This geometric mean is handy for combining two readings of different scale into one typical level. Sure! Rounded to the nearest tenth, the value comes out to 51.1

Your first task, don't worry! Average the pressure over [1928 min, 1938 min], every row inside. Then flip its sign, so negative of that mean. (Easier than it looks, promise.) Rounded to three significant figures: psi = -49.6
